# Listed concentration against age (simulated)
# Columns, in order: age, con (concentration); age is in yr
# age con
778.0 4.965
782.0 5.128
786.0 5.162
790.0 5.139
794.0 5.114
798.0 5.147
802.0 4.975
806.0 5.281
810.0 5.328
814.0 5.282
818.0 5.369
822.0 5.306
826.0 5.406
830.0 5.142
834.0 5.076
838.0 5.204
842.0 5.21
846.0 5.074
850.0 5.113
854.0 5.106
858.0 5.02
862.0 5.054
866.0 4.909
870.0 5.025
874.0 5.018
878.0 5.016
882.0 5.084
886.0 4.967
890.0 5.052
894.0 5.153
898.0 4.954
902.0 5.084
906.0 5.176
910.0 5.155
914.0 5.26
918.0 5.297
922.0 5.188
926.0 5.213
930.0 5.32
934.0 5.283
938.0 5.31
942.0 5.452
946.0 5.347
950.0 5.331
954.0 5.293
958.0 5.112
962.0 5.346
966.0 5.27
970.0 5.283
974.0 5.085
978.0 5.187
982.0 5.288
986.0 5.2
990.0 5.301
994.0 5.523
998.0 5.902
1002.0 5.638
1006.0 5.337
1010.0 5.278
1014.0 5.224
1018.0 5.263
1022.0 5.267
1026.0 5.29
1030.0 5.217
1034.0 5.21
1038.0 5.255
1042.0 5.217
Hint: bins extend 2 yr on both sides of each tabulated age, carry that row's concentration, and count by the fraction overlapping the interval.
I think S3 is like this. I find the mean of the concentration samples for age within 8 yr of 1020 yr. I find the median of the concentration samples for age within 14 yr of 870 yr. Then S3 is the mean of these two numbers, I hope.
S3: 5.14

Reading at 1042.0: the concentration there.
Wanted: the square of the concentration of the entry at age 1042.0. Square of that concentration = 27.2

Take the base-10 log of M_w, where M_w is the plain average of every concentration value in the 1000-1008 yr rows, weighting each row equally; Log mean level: 0.739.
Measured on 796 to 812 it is 0.715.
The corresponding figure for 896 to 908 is 0.705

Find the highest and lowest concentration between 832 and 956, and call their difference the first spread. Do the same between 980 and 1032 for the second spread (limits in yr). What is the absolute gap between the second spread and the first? 0.2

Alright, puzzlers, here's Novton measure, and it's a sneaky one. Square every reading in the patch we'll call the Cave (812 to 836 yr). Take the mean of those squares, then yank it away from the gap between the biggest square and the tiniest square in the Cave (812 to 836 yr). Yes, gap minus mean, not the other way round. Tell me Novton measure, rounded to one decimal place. -24.3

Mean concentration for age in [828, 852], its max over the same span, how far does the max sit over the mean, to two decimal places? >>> 0.07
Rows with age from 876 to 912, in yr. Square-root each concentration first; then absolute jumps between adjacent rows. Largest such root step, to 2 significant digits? 0.044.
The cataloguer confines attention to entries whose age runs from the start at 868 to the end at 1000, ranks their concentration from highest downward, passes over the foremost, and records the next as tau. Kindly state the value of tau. 5.523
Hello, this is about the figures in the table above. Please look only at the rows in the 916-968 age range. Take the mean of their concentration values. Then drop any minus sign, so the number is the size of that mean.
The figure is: 5.29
